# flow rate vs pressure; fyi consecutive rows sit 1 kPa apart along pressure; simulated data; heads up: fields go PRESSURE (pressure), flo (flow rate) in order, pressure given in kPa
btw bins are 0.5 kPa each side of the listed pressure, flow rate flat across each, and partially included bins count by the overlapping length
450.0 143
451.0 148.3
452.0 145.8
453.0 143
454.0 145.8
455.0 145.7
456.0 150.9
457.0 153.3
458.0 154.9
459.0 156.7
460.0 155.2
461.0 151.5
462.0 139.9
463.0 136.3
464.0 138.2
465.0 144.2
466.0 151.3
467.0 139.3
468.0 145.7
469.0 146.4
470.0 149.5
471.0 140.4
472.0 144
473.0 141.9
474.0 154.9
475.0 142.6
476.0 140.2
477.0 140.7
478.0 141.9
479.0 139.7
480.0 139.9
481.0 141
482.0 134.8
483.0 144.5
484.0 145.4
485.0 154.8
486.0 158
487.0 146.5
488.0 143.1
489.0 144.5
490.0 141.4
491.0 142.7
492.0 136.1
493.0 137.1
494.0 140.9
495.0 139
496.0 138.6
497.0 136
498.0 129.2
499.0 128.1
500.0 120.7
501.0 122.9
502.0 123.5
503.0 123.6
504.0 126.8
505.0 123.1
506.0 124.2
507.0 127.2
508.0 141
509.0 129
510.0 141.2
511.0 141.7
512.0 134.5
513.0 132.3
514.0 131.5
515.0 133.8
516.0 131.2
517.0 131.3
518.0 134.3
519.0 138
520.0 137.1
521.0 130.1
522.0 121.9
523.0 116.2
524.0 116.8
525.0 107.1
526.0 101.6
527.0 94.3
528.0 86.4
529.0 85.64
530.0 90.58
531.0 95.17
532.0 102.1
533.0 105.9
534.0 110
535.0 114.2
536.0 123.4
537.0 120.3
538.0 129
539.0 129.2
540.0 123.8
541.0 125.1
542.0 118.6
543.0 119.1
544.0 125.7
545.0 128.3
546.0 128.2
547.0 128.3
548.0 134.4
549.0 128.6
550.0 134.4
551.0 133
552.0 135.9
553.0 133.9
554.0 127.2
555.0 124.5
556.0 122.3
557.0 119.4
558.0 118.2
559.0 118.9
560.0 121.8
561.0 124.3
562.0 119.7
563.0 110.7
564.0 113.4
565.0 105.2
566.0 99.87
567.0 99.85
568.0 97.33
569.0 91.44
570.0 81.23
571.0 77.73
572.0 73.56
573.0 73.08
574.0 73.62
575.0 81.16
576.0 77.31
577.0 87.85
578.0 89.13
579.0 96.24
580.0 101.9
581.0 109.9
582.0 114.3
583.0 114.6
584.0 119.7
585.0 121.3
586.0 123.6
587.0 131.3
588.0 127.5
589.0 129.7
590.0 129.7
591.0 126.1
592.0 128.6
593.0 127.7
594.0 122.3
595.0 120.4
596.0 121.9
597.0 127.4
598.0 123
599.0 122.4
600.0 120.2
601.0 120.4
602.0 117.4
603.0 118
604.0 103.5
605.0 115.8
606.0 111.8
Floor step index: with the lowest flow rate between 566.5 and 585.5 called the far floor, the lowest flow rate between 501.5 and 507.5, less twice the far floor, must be -23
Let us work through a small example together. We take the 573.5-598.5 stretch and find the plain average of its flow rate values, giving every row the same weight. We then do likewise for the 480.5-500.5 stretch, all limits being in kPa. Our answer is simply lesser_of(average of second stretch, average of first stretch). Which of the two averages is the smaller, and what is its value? 113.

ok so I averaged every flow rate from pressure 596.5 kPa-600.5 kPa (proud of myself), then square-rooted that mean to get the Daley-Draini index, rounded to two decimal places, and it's 11.10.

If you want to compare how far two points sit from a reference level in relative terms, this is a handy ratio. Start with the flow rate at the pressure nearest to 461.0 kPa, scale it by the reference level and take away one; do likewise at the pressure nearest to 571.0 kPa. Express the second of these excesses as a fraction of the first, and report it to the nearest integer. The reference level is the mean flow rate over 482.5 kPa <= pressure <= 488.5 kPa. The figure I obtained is -26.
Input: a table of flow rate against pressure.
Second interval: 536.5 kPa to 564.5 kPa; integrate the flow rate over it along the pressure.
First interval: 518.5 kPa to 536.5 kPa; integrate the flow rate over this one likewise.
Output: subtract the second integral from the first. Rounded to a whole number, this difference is -1520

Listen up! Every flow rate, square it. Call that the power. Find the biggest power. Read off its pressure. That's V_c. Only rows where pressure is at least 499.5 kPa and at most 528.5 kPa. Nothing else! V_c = 511.0 kPa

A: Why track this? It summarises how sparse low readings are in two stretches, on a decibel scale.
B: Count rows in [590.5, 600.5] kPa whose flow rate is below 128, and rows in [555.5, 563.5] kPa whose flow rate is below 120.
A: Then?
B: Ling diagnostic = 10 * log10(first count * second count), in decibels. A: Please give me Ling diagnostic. 16.5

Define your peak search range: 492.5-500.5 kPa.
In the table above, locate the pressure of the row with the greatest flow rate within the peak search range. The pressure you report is 494.0 kPa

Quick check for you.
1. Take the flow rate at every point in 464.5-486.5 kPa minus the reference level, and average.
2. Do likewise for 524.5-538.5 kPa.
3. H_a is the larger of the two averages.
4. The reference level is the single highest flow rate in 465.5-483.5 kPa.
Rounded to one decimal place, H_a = -10.3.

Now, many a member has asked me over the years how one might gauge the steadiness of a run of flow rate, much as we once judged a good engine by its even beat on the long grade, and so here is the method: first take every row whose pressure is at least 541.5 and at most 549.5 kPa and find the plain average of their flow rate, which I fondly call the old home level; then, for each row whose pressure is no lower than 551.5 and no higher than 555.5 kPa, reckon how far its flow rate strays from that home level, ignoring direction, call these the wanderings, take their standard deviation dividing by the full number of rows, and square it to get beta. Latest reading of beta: 13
